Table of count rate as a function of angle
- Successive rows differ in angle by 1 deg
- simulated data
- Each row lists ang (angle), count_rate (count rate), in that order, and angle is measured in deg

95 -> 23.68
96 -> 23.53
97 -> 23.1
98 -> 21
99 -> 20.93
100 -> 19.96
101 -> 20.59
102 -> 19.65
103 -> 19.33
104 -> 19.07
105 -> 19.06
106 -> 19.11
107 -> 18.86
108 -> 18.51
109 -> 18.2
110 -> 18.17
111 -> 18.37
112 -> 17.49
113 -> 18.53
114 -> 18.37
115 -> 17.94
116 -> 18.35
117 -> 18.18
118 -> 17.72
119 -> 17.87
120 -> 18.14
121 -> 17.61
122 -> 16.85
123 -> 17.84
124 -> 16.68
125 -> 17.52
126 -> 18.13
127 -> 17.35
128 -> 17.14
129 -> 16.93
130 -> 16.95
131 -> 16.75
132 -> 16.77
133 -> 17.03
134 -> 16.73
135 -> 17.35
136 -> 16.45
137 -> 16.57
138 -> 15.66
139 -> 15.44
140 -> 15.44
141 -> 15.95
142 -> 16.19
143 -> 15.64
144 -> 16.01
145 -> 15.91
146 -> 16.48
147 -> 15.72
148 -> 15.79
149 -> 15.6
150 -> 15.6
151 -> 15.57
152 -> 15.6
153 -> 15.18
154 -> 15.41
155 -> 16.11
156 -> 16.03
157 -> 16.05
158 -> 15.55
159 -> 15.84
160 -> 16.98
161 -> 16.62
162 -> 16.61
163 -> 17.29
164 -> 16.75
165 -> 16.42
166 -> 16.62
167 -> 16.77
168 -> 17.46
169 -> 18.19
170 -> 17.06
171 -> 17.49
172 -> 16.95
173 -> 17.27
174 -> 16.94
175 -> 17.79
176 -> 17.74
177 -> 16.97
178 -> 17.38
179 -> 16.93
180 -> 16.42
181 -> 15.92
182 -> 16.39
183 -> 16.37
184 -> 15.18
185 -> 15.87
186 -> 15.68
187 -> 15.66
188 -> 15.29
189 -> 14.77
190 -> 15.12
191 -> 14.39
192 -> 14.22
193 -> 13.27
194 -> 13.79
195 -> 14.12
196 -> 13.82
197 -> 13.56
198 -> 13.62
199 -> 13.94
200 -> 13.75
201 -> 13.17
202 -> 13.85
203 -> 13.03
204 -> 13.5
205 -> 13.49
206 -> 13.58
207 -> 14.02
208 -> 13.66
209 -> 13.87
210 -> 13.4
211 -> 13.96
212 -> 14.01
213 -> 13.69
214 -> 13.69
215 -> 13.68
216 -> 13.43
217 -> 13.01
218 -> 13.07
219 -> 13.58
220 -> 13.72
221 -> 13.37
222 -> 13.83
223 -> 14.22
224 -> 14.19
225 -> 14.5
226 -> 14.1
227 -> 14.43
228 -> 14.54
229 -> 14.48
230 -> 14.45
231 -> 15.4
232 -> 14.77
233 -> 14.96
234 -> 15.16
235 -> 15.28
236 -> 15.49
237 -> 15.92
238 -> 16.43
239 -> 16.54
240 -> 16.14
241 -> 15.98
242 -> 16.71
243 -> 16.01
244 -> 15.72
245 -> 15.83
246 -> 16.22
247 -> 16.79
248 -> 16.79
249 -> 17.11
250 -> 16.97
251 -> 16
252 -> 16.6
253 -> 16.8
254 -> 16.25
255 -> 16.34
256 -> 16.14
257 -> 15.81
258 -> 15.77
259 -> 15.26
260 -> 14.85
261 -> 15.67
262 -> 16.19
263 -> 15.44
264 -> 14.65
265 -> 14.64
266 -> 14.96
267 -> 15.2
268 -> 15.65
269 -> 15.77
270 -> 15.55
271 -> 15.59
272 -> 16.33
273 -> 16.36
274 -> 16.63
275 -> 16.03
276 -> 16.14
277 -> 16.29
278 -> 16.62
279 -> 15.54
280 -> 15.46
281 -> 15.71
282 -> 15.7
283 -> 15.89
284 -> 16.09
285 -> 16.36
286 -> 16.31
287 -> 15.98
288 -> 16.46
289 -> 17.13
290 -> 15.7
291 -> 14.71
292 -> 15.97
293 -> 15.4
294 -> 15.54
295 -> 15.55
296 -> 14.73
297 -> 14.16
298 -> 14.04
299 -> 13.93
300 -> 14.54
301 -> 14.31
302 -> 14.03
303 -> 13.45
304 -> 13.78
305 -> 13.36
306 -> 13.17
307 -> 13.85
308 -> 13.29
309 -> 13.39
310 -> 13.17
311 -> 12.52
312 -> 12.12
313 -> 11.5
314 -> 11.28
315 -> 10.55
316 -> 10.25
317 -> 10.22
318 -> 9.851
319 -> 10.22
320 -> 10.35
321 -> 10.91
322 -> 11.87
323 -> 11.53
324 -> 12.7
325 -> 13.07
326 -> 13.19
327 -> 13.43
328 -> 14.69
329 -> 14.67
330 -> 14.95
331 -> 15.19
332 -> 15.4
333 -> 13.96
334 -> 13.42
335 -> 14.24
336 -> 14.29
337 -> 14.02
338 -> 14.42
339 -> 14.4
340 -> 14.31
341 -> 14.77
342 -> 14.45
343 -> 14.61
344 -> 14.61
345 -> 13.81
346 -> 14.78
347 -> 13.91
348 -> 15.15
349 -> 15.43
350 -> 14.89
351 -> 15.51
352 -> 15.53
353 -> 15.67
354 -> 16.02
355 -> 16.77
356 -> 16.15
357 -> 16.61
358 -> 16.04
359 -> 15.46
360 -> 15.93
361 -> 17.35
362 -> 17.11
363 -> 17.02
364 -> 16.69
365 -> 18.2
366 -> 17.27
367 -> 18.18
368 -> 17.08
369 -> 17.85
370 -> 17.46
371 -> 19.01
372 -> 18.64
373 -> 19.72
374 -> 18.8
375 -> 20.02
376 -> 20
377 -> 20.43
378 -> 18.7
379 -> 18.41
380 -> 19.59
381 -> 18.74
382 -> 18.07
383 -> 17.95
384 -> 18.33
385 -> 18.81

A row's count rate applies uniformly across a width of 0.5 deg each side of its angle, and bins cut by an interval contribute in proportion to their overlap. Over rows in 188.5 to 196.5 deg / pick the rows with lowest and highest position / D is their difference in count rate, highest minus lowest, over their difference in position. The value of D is -0.14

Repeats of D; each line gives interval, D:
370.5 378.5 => -0.04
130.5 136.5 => -0.06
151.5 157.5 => 0.09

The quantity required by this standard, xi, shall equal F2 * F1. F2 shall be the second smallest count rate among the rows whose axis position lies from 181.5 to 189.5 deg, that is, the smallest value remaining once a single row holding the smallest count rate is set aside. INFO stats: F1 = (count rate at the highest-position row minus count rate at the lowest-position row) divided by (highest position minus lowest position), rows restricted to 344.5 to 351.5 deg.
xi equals 4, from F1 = 0.28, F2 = 15.18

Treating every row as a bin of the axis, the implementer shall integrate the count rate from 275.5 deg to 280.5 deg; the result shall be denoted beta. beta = 80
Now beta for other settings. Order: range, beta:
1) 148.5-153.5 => 78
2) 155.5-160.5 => 80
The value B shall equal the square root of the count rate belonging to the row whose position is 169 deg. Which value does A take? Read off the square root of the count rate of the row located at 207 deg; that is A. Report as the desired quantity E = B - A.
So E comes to 0.5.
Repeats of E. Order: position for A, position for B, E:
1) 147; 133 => 0.2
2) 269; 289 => 0.2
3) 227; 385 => 0.5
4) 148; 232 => -0.1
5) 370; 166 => -0.1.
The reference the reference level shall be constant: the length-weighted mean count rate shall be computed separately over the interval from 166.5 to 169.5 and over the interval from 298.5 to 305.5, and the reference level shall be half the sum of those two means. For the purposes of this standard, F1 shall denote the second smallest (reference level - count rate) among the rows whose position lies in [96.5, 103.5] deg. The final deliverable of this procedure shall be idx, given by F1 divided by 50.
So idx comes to -0.11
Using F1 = -5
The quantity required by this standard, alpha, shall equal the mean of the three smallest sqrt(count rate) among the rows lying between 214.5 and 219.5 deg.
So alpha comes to 3.63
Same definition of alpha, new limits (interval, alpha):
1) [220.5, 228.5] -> 3.71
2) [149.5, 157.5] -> 3.92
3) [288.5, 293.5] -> 3.91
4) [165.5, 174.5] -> 4.10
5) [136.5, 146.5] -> 3.94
